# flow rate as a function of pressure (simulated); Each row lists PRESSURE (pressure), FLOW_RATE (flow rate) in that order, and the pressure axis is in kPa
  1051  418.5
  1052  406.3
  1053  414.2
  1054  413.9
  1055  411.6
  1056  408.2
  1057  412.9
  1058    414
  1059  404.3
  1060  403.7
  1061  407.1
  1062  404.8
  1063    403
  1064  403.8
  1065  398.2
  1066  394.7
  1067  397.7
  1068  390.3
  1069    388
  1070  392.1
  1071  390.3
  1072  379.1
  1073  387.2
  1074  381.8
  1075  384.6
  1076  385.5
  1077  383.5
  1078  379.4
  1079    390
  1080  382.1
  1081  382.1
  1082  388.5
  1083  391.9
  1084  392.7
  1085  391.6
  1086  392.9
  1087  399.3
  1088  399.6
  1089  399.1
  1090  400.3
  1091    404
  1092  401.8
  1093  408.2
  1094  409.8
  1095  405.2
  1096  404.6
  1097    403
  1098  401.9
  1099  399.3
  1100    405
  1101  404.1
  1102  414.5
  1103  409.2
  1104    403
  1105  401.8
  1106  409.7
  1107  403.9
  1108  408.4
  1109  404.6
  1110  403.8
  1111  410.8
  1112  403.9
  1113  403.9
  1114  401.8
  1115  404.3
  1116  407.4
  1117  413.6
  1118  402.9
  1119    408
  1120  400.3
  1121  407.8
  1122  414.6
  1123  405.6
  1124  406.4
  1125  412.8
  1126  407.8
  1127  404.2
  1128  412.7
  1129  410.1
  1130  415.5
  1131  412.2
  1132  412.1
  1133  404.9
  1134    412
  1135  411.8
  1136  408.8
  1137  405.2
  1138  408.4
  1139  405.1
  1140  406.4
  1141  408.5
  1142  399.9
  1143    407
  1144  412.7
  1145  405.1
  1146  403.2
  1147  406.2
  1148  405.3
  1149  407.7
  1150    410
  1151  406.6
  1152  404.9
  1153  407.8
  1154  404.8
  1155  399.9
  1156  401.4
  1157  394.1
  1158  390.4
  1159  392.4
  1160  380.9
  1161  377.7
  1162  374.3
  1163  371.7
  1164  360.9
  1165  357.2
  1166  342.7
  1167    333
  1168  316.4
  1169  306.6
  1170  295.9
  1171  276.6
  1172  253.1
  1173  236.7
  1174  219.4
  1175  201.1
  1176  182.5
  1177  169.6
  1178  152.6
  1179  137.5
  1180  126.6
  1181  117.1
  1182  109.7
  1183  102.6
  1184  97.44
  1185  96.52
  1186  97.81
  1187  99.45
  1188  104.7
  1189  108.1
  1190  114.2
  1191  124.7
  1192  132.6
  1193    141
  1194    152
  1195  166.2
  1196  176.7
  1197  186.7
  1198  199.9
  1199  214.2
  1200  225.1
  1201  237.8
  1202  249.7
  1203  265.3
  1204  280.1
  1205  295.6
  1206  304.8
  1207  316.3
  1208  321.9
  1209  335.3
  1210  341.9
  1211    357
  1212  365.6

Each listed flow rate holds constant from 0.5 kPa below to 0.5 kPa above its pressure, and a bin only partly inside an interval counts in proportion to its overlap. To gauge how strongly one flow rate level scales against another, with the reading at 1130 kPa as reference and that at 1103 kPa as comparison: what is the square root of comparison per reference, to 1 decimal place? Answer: 1.0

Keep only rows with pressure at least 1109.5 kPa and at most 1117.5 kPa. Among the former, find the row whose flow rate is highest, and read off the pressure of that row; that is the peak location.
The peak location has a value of 1117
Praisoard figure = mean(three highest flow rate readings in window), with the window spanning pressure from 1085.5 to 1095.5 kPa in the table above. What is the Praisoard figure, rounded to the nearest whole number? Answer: 408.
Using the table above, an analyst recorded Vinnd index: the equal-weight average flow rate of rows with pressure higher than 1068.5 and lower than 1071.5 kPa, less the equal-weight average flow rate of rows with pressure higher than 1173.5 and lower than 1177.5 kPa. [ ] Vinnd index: 197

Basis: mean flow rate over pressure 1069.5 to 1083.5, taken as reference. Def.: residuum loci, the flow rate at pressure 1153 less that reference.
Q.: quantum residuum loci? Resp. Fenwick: 22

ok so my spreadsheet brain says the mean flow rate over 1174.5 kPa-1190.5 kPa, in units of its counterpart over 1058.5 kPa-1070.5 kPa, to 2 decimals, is 0.32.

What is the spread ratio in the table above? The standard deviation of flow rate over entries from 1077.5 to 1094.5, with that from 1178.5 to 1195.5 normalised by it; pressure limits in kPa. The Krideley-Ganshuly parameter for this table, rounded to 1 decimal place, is 2.3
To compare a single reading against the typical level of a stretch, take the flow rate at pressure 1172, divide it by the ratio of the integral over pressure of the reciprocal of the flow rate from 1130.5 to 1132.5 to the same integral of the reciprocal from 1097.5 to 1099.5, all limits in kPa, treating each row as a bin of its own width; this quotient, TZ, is 260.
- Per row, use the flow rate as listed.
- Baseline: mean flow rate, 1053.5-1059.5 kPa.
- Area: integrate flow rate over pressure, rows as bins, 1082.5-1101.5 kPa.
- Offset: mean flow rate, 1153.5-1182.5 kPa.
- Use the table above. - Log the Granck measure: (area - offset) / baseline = 18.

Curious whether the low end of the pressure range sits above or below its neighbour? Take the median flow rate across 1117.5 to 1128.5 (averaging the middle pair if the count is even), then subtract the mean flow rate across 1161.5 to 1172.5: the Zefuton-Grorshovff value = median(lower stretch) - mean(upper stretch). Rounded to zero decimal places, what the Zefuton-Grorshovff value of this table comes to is 82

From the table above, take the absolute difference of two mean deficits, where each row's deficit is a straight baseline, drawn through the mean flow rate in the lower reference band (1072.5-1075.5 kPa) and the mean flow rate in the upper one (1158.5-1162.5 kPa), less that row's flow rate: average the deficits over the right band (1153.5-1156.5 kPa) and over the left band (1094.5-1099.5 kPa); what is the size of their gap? 1.4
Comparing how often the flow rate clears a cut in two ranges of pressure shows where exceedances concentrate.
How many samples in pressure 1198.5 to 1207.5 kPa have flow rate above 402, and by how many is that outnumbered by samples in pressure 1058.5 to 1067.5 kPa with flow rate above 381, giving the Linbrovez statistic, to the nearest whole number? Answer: 9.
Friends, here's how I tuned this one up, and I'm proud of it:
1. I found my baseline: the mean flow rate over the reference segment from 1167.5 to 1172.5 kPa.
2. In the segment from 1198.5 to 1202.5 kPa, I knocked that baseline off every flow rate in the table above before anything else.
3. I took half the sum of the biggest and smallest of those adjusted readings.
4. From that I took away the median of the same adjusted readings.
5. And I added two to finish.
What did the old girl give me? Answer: 2.5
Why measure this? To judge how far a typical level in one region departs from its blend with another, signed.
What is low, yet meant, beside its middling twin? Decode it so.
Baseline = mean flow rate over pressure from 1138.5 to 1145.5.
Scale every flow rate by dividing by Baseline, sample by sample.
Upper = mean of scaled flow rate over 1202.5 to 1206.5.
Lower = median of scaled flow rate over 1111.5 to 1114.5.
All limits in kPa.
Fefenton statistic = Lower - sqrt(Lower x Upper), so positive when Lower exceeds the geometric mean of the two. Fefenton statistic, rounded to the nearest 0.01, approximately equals 0.16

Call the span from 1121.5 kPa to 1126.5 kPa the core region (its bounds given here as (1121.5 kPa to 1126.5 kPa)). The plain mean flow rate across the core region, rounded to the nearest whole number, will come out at 409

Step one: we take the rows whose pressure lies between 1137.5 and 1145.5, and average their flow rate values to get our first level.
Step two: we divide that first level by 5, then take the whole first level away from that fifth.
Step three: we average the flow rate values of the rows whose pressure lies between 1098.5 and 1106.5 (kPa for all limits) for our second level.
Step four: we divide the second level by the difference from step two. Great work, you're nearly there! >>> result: -1.25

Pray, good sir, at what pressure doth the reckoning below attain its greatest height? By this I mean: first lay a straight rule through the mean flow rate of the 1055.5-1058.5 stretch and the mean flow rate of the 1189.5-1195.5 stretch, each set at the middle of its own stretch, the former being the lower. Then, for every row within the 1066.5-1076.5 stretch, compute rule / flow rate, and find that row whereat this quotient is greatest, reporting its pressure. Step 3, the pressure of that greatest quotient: 1072 kPa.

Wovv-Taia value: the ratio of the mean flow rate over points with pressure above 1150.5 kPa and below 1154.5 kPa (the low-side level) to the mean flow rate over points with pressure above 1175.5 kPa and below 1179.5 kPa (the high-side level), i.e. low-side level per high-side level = 2.53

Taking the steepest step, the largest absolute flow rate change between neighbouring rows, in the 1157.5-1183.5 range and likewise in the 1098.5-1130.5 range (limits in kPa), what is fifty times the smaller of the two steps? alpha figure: 535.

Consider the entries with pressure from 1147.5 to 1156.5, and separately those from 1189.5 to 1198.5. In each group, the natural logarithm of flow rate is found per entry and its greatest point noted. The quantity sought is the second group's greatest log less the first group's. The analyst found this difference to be -0.72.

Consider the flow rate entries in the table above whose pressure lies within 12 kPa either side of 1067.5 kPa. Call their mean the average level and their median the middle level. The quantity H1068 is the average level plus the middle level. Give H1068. 789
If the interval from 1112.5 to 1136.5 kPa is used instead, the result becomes 816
